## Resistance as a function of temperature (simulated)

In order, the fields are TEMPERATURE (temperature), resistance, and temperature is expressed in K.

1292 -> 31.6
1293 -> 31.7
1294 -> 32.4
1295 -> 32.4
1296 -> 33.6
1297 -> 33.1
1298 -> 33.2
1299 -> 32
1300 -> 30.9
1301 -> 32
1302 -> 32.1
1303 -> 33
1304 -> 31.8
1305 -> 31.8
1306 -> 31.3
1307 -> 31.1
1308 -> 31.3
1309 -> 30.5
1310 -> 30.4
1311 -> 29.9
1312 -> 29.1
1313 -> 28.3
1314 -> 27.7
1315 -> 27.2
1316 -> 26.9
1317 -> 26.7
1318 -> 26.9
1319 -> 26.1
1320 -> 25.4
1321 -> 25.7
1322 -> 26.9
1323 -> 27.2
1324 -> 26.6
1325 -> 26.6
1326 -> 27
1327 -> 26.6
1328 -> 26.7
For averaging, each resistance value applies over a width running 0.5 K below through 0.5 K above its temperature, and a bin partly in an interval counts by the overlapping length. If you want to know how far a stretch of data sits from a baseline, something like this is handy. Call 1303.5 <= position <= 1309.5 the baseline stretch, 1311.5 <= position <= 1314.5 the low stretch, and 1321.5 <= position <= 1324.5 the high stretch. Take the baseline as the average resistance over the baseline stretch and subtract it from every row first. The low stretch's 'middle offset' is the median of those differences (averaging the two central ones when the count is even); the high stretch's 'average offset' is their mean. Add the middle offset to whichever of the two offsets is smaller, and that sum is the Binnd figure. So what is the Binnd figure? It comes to -7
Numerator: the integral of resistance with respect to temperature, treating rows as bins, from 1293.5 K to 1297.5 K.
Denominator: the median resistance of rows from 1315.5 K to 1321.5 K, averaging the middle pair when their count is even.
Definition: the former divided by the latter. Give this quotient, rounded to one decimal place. 5.0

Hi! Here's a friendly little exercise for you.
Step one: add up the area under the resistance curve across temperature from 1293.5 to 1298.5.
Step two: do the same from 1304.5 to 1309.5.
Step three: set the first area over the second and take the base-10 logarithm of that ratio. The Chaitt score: 0.024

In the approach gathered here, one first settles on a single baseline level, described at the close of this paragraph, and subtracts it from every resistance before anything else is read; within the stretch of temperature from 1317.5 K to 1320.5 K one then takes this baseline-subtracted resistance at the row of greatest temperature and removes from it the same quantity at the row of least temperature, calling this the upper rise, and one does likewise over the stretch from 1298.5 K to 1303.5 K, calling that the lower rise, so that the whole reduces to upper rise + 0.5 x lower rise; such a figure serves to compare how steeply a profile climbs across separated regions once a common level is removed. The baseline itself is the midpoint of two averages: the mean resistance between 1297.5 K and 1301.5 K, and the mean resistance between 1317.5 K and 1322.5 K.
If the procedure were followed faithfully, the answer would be -1.0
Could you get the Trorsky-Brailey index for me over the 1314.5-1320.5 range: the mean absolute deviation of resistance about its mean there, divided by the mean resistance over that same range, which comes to 0.0197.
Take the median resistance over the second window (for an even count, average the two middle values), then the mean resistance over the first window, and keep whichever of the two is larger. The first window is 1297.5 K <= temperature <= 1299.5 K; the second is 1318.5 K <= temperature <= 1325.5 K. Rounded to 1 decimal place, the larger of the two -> 32.6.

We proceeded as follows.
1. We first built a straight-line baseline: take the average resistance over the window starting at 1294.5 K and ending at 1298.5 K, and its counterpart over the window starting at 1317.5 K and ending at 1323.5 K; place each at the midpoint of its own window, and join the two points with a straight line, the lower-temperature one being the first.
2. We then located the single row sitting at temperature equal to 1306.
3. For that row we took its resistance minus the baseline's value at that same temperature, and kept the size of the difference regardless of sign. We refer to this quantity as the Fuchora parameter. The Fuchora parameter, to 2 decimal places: 0.88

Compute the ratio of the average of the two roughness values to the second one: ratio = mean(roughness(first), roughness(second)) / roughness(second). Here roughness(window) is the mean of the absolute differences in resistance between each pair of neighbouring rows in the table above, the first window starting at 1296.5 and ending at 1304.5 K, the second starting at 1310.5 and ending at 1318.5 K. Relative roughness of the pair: 1.34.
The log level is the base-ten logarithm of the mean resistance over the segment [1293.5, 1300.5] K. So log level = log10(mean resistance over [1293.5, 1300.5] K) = 1.51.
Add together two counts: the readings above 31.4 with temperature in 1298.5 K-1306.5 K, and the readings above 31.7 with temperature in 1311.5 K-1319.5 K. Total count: 6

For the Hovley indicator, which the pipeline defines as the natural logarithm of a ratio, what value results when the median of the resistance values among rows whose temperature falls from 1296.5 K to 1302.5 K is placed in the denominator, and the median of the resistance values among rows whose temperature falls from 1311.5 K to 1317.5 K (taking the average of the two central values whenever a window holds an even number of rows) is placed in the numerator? -0.15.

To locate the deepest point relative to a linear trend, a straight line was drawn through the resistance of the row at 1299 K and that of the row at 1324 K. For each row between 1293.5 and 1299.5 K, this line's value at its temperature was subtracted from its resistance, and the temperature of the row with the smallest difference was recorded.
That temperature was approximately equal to 1294 K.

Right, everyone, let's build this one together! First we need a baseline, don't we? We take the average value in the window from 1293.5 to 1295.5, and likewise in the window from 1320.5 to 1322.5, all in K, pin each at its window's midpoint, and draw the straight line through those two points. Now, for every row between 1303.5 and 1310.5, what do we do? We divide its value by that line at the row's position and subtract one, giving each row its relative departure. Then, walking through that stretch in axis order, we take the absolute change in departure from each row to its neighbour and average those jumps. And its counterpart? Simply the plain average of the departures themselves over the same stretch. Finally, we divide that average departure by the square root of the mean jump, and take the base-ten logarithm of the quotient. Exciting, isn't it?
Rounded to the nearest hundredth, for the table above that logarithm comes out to -0.26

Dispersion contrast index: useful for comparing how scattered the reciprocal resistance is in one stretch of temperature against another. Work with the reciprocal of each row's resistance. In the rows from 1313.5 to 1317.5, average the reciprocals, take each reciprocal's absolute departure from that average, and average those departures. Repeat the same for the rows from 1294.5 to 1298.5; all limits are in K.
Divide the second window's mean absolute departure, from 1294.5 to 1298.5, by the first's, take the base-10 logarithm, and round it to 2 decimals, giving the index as -0.15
